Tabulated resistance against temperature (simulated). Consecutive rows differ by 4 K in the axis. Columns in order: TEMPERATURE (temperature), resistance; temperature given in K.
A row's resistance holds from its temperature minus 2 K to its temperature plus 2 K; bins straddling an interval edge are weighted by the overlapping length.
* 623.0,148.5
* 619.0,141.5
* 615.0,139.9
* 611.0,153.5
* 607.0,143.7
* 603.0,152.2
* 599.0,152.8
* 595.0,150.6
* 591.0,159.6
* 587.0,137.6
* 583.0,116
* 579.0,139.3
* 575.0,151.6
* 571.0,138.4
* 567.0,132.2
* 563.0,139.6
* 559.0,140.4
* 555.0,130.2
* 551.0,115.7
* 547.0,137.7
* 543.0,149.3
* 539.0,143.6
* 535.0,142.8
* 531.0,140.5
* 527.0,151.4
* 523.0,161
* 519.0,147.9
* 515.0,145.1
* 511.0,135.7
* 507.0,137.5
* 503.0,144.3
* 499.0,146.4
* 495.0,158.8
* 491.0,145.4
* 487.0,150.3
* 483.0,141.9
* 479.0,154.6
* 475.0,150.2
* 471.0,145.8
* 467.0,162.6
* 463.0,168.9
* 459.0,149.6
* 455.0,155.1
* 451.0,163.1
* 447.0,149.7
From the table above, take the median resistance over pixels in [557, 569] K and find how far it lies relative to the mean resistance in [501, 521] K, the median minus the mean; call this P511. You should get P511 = -2.5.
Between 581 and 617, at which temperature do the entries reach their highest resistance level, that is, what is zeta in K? 591.0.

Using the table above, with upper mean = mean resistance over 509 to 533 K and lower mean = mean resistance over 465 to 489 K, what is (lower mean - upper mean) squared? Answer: 16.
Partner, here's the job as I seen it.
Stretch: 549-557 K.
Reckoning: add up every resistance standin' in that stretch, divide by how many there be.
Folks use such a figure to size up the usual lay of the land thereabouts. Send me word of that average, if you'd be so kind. 123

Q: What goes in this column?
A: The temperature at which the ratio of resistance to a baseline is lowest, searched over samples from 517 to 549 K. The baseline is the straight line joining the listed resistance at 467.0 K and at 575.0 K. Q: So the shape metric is 547.0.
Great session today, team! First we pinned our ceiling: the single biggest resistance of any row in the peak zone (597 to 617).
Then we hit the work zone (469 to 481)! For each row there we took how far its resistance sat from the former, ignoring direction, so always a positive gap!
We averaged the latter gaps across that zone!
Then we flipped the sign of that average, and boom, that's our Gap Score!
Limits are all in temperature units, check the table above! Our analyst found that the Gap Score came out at -4.0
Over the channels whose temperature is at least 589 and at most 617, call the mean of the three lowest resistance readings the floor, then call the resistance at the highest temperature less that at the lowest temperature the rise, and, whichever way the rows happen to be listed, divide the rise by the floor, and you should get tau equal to -0.14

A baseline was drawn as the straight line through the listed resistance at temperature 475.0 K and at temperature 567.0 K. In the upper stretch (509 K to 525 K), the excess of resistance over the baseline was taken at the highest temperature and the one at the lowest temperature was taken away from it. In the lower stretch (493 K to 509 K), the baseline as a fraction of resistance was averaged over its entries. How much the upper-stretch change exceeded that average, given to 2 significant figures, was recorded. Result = 27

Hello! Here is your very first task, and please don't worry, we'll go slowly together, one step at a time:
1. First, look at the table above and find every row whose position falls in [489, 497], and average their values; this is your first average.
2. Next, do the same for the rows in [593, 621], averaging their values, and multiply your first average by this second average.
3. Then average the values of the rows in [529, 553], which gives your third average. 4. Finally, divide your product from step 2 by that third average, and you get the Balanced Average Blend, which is 162.5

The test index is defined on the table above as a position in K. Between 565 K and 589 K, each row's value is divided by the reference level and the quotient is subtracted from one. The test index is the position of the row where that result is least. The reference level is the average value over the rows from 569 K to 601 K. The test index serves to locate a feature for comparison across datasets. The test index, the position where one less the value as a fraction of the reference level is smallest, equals 575.0 K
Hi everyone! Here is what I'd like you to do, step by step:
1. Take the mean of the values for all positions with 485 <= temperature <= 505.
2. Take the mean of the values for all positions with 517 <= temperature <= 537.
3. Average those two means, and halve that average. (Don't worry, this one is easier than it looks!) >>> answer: 74.4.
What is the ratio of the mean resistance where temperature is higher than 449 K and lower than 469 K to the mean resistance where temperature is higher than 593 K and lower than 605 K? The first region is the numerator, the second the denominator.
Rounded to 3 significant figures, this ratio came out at 1.05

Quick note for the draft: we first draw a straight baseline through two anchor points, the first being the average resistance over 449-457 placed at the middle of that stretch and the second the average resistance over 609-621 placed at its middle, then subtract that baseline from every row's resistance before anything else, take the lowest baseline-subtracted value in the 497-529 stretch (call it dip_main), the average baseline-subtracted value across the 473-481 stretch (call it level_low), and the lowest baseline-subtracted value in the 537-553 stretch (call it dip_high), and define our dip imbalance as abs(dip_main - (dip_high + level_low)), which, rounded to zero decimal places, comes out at 21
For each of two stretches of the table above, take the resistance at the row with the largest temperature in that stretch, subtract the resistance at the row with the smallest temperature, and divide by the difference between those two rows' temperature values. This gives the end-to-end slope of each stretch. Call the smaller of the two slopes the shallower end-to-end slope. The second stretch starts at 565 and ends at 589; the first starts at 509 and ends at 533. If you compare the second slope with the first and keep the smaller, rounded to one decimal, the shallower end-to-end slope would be 0.2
